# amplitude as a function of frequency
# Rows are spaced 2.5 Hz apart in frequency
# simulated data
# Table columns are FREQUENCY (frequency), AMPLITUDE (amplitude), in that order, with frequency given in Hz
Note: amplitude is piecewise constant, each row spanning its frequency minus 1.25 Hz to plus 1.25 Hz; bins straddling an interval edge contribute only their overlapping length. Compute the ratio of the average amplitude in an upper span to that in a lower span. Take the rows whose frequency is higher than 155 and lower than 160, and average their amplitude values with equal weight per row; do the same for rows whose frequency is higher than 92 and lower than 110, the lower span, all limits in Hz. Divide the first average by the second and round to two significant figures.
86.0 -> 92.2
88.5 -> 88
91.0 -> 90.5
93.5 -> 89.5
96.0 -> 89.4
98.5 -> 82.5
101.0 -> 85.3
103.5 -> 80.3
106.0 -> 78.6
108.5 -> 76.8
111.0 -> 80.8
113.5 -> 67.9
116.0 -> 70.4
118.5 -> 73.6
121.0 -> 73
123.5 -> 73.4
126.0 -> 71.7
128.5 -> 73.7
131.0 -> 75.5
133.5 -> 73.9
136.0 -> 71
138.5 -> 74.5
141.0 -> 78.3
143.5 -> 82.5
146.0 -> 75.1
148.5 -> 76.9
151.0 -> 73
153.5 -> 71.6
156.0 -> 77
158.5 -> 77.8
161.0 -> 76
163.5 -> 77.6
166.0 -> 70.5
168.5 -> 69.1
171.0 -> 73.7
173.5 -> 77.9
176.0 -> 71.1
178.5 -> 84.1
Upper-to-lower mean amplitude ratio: 0.93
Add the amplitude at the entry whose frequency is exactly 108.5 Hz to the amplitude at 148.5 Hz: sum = 154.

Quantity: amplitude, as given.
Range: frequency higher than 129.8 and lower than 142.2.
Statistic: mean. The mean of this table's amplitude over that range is 74.6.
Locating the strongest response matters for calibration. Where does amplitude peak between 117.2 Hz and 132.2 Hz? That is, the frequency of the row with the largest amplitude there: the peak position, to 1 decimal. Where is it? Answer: 131.0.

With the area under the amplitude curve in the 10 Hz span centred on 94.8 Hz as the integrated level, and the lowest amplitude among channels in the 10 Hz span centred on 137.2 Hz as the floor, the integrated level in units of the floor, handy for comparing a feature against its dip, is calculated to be 12.4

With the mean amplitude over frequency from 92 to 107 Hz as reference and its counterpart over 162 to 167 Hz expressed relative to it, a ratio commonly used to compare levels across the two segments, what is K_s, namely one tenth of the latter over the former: 0.088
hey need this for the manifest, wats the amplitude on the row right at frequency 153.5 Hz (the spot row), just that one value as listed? 71.6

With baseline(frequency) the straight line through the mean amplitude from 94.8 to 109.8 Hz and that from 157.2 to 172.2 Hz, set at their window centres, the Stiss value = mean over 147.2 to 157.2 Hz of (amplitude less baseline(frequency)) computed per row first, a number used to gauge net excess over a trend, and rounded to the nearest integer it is -1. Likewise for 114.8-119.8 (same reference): -8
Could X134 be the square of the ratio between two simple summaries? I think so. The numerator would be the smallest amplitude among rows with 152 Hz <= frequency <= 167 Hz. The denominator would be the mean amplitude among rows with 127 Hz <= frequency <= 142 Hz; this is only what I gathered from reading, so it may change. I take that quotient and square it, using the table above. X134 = 0.90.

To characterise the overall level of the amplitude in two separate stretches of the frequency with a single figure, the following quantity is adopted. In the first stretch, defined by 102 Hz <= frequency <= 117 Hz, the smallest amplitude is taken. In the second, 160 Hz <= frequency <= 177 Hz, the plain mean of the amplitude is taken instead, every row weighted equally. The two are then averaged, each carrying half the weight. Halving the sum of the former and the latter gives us 70.8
